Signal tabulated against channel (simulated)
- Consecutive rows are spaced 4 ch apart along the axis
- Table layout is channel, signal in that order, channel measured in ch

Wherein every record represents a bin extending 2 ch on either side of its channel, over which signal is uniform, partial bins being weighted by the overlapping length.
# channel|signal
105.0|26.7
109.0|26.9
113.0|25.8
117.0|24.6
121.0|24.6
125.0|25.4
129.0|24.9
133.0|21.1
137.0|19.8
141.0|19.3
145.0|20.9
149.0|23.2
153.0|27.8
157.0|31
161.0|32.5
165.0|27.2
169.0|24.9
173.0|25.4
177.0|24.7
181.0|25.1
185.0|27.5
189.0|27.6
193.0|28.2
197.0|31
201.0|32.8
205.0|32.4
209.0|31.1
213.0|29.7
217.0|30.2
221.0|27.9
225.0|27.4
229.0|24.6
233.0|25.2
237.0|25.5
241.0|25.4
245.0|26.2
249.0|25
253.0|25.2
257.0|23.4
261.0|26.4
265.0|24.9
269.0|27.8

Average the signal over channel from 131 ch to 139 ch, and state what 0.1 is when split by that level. 0.0049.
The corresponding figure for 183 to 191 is 0.0036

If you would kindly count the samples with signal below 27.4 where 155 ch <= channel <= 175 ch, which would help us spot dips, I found 3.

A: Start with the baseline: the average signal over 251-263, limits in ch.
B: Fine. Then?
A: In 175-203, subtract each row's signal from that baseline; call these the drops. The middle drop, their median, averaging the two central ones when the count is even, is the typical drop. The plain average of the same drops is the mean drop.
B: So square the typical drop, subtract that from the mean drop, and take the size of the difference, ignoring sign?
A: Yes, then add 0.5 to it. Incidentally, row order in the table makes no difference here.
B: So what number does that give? 10.4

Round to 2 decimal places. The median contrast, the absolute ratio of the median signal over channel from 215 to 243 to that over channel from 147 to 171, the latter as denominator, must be 0.93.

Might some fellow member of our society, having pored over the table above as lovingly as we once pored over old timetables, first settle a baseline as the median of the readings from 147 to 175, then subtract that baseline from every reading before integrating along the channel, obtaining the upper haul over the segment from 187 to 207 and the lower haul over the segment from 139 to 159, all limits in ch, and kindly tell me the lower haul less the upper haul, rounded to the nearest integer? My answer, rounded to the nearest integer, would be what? -119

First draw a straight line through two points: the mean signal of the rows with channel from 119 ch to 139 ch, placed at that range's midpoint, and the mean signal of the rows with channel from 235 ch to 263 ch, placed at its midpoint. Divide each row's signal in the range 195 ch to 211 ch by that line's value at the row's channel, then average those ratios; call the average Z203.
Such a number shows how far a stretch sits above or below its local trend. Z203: 1.30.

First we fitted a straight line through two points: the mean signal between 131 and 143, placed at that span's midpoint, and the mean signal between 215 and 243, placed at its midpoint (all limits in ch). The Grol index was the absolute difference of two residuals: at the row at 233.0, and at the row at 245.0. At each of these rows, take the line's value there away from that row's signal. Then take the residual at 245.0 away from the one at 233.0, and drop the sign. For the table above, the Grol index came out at 0.1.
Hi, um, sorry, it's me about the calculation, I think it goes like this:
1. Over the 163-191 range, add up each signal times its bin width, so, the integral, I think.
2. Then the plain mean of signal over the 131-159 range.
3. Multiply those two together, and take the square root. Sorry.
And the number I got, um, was 130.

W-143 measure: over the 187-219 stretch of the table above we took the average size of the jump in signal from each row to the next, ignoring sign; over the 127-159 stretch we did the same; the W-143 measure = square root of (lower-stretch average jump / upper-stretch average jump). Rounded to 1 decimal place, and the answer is 1.4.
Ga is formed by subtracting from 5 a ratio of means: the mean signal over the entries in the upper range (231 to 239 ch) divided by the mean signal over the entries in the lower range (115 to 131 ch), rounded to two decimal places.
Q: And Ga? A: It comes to 3.98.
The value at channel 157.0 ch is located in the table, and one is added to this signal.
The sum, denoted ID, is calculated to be 32.0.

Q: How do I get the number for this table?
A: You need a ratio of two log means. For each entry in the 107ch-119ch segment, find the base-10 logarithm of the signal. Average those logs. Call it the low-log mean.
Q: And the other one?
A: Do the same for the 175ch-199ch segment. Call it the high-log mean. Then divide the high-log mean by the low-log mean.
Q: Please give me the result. 1.018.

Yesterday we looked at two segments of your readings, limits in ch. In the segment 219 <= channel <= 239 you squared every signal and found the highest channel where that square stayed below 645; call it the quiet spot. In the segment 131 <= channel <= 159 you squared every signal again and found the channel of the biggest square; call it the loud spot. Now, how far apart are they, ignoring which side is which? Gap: 76 ch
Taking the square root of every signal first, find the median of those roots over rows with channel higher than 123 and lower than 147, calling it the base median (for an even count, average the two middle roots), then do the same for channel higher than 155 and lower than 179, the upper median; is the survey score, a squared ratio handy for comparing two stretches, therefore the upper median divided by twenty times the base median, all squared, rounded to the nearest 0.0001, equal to 0.0031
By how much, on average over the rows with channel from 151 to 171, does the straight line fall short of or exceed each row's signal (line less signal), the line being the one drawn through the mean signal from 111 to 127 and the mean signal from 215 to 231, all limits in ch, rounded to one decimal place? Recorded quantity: -2.6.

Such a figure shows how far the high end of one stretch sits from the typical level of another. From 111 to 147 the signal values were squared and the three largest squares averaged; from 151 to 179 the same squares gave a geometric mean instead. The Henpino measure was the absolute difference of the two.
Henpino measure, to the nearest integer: 113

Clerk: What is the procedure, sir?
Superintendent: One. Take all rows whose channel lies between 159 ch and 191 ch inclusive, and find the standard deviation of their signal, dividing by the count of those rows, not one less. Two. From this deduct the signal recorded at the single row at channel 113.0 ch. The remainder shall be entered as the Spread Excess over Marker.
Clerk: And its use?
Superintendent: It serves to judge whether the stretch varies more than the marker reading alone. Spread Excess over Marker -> -23.4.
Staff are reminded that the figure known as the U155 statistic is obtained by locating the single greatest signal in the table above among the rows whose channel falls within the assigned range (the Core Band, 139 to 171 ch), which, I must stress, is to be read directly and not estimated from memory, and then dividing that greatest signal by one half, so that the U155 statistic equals 65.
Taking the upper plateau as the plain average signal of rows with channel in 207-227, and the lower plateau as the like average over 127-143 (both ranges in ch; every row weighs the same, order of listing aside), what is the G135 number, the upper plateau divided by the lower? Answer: 1.38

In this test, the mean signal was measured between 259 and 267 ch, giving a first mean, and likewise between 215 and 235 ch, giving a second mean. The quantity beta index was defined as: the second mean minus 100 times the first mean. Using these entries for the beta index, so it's -2538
